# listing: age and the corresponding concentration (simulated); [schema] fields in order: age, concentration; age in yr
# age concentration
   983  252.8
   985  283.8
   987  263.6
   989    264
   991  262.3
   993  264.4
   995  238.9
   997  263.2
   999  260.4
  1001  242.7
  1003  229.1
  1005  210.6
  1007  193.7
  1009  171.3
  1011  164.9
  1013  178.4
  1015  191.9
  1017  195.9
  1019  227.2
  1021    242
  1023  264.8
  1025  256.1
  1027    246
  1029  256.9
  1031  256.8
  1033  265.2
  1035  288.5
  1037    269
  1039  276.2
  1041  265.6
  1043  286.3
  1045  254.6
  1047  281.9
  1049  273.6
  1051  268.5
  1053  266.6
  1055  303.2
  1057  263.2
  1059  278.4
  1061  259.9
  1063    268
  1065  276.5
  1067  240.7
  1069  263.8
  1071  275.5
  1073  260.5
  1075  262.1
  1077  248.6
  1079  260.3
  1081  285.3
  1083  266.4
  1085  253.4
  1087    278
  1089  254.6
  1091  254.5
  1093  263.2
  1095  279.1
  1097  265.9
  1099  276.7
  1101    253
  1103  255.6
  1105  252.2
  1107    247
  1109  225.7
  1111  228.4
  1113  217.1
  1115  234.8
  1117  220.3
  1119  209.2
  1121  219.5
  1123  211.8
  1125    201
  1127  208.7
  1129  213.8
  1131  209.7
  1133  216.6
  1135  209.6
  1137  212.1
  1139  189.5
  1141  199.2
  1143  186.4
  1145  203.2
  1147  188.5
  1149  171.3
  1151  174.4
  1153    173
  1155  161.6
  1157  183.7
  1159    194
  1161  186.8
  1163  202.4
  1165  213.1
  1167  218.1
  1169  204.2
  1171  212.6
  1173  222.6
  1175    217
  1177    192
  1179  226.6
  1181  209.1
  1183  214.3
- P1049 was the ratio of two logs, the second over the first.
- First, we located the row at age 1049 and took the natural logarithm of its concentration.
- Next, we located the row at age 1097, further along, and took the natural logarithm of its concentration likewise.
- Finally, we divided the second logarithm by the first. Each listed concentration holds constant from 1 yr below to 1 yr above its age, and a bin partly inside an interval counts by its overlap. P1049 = 0.99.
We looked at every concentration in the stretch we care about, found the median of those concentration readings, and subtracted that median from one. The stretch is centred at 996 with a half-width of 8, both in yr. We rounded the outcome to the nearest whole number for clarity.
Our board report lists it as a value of -260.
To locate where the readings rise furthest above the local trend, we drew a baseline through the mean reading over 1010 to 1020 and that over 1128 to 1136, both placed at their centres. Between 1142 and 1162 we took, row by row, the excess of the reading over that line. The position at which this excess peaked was 1145 yr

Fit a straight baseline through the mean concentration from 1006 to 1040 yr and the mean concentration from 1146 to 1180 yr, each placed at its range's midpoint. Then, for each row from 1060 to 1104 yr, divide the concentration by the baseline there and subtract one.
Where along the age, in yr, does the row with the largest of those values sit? 1081 yr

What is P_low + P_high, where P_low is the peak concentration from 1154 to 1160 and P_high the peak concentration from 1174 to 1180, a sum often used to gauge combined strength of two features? 421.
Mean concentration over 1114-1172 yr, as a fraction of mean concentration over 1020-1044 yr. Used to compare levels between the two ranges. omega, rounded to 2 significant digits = 0.76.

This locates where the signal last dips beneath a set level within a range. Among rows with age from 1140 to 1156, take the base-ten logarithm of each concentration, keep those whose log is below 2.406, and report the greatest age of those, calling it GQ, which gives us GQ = 1155 yr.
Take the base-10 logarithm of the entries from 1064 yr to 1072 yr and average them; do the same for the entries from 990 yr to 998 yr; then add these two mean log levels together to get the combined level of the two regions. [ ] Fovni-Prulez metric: 4.83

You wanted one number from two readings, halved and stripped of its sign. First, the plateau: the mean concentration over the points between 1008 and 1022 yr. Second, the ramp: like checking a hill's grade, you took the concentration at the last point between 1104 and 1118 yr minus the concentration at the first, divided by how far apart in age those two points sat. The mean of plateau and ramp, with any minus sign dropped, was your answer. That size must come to 97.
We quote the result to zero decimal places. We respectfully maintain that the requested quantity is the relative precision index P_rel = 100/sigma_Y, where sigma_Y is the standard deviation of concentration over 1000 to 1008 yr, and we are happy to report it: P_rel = 5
